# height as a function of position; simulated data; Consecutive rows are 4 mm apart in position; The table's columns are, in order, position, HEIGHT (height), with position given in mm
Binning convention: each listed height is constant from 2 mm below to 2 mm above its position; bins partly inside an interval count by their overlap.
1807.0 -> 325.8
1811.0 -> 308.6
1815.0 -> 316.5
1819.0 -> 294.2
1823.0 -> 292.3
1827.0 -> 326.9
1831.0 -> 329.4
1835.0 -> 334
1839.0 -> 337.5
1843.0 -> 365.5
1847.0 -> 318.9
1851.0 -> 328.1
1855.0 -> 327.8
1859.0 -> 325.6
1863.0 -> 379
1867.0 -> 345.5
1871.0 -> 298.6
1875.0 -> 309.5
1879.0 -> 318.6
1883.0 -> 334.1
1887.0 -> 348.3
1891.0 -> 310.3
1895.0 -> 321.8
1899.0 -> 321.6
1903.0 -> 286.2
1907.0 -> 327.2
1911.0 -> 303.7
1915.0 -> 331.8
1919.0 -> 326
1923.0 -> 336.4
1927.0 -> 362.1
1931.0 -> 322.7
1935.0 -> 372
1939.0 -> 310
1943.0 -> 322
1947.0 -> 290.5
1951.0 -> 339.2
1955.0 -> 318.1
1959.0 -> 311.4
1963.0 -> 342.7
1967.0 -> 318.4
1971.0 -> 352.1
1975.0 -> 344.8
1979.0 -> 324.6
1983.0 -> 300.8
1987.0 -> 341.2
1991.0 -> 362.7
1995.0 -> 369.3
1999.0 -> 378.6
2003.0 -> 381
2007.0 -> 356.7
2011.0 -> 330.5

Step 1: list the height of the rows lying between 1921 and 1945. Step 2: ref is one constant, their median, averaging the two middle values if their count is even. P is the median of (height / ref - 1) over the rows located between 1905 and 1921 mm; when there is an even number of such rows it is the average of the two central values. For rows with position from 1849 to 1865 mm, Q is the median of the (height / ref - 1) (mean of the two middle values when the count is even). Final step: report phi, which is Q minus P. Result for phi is 0.004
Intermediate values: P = -0.01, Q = -0.0049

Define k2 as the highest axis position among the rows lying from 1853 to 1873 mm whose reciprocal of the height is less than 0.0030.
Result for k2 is 1867.0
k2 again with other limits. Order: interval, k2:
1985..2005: 2003.0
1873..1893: 1887.0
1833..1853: 1843.0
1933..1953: 1951.0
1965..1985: 1975.0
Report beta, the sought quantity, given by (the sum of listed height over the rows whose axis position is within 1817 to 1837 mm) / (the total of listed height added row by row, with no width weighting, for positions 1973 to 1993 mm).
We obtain 0.94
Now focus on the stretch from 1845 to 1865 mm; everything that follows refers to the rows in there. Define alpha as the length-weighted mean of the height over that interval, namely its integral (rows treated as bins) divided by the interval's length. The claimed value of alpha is 336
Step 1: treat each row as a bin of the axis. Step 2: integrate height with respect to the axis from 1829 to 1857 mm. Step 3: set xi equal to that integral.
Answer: 9365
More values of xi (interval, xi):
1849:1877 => 9256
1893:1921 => 8873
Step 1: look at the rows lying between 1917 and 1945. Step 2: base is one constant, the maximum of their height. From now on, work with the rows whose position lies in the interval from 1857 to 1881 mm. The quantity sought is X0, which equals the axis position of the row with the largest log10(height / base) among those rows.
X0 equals 1863.0 mm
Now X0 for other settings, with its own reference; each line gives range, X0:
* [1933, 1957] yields 1935.0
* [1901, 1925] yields 1923.0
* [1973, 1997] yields 1995.0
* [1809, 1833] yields 1831.0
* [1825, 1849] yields 1843.0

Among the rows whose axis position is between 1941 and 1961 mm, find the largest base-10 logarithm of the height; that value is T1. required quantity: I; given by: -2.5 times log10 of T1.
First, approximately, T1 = 2.53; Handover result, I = -1.01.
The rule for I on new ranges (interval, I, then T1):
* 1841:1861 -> -1.02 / 2.56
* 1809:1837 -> -1.01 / 2.52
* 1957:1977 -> -1.01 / 2.55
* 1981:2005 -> -1.03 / 2.58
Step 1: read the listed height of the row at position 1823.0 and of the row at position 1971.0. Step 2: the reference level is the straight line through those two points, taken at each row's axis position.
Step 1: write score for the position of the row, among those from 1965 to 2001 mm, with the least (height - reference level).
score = 1983.0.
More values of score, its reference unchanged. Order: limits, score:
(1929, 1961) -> 1947.0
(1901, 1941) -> 1903.0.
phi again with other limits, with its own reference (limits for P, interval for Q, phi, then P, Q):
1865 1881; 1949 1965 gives 0.044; -0.05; -0.0027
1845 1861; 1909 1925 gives 0.007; -0.01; -0.0020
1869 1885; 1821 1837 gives 0.043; -0.05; -0.0042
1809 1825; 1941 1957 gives 0.057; -0.09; -0.0288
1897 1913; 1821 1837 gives 0.047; -0.05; -0.0042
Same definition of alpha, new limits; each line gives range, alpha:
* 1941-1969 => 320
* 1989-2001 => 370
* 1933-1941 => 341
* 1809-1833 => 311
